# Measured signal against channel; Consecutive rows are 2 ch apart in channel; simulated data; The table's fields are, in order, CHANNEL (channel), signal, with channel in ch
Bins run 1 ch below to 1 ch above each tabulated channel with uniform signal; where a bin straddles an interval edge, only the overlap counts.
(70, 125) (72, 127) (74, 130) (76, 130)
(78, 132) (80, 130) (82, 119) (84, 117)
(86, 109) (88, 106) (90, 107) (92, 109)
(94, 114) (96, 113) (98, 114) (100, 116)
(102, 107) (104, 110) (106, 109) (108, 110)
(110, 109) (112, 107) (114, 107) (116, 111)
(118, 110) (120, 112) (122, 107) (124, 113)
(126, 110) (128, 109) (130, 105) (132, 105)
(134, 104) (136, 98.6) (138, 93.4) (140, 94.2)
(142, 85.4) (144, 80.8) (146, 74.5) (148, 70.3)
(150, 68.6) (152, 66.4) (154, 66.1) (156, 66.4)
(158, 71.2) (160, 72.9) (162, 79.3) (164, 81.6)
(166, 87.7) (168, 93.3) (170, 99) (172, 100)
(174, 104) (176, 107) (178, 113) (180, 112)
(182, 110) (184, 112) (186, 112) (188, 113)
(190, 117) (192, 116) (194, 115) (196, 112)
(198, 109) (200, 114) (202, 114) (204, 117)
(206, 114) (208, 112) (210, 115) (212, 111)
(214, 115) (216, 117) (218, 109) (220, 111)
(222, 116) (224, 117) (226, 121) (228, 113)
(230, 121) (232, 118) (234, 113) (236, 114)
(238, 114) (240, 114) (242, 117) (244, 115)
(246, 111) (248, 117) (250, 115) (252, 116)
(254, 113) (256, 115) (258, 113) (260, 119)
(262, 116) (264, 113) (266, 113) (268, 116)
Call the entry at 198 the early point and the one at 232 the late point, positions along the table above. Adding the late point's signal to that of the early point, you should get 227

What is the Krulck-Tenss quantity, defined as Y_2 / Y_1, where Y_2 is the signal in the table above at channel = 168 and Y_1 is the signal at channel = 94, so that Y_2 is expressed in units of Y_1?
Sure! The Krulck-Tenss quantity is 0.82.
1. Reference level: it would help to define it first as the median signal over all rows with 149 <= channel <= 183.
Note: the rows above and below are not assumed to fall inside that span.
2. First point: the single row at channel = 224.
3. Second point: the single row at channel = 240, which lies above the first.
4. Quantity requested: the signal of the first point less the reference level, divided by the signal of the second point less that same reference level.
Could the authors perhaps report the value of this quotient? 1.11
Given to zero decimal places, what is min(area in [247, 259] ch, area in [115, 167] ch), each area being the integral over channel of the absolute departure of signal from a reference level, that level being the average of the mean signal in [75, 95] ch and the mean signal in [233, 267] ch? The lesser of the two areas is 18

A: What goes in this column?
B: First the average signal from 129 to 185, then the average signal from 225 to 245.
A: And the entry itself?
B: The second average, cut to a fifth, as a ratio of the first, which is 0.26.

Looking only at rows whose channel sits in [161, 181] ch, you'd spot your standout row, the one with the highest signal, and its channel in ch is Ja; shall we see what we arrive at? 178 ch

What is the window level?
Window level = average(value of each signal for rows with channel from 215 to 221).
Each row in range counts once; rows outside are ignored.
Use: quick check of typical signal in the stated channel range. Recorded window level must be 112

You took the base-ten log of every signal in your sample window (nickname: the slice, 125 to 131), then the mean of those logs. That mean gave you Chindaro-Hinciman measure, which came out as 2.033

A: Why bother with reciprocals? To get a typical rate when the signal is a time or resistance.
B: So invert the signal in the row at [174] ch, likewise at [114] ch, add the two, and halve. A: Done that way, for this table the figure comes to 0.0095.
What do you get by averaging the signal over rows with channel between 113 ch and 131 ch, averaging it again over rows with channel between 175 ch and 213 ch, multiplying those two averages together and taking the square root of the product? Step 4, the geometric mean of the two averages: 111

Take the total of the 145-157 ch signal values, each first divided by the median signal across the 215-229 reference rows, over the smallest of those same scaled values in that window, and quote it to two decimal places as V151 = 6.24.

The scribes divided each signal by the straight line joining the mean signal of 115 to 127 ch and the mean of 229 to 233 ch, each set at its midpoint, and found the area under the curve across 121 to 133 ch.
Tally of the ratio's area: 12 ch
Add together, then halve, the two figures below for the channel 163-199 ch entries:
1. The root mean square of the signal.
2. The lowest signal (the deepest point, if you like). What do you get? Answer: 94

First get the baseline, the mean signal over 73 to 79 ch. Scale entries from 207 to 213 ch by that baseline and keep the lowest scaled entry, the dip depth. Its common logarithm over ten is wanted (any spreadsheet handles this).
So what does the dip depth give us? -0.0071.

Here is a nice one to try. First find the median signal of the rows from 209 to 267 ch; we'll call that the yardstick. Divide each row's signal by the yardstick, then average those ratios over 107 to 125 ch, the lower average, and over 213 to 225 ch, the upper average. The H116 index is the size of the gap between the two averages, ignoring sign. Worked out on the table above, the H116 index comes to 0.040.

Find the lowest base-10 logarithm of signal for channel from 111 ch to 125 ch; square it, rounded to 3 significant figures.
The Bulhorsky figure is 4.12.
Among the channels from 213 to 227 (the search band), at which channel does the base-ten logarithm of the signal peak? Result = 226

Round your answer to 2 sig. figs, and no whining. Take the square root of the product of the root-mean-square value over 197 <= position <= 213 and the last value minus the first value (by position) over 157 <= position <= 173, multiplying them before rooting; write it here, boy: 57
